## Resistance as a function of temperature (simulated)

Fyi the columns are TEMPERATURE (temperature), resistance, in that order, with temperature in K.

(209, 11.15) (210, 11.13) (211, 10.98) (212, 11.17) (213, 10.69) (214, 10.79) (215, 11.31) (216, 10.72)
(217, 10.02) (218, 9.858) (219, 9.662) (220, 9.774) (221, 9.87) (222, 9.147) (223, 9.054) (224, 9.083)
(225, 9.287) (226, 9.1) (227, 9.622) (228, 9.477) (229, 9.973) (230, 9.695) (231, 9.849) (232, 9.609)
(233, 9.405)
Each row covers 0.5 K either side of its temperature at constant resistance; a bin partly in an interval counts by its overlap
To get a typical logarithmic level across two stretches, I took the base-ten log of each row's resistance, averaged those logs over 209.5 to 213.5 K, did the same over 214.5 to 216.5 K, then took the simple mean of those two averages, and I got 1.04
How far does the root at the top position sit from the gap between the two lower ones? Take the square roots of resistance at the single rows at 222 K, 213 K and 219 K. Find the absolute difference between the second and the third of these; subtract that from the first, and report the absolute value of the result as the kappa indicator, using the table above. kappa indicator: 2.86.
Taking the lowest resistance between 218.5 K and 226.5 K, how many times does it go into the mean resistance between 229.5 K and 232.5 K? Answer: 1.07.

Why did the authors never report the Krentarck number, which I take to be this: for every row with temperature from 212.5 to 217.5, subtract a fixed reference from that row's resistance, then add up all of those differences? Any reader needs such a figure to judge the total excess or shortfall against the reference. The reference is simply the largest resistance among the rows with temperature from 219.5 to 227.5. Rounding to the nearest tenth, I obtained 4.2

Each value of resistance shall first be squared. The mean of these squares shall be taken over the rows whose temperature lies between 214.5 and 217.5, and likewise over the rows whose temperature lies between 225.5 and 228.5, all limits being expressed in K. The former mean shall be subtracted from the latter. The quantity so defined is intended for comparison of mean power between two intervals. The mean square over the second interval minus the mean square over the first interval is -26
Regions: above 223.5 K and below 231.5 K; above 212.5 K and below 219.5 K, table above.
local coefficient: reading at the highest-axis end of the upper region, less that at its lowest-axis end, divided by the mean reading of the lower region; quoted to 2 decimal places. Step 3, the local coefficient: 0.07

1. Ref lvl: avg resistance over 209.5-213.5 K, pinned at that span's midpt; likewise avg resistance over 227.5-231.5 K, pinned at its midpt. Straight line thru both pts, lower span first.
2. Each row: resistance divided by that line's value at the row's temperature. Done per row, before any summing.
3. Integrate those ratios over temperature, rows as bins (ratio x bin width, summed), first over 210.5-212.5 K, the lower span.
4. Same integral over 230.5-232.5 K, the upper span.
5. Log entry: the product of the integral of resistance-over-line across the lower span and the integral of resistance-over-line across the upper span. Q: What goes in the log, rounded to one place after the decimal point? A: 4.1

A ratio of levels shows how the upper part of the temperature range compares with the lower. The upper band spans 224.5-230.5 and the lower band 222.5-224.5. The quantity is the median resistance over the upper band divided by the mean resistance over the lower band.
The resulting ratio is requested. 1.05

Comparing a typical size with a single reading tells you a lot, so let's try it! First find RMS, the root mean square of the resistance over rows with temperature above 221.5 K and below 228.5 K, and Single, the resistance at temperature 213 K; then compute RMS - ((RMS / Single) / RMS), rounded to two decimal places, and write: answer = 9.16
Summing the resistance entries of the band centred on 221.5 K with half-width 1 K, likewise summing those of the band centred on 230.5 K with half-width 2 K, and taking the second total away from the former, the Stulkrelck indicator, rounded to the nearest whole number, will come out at -20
